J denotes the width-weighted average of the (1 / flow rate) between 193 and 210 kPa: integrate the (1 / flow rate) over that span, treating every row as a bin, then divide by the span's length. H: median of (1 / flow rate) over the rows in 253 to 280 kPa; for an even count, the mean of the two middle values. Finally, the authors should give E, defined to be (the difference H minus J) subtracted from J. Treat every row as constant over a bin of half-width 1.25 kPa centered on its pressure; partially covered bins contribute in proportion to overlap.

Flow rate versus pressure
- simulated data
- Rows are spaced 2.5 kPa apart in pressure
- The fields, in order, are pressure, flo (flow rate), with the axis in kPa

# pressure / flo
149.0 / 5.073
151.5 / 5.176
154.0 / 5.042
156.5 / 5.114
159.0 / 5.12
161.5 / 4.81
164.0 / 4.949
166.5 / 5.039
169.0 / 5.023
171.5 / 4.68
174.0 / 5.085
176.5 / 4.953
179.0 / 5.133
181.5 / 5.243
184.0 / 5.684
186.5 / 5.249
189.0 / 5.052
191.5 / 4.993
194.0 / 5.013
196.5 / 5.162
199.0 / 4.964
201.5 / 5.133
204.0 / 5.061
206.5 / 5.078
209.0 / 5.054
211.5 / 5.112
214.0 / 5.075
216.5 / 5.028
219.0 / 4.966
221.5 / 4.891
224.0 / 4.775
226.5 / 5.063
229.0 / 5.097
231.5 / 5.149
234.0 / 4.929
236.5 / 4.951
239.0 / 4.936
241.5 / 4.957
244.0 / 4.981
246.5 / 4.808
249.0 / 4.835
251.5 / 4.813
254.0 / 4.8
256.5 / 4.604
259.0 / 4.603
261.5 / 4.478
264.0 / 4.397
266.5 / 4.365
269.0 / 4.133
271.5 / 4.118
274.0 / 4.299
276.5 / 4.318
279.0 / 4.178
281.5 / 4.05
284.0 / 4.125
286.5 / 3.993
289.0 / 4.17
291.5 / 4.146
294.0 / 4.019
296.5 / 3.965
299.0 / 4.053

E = 0.17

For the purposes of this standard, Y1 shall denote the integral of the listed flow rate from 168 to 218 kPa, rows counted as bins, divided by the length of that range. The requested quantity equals 5.1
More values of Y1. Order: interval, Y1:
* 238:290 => 4.5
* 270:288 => 4.2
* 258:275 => 4.3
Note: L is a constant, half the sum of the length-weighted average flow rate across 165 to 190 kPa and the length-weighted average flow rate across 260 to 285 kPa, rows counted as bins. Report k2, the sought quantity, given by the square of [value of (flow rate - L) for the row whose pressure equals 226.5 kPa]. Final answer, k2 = 0.15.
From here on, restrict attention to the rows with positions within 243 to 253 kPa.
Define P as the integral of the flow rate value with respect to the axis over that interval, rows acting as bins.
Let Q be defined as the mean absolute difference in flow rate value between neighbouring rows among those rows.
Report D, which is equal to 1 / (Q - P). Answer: -0.021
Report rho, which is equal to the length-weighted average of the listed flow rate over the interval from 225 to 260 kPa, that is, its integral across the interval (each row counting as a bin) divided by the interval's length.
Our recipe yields 4.90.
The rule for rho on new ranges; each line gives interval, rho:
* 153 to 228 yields 5.05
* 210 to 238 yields 5.00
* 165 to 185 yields 5.10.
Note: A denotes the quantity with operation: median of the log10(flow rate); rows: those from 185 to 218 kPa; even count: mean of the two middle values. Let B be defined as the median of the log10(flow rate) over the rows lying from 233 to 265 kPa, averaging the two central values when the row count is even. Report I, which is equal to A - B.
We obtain 0.022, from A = 0.704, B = 0.682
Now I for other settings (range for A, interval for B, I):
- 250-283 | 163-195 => -0.062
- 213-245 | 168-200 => -0.007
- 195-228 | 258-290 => 0.083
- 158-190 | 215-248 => 0.008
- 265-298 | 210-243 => -0.080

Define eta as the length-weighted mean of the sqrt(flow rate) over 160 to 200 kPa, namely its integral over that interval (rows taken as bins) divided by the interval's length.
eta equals 2.25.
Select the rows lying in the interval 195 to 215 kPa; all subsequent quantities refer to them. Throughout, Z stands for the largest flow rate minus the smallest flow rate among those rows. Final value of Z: 0.2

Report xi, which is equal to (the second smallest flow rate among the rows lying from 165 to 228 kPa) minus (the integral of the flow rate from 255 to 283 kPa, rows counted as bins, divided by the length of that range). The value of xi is 0.5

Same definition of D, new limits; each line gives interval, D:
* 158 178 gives -0.010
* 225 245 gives -0.010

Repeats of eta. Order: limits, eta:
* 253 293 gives 2.07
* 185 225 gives 2.25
